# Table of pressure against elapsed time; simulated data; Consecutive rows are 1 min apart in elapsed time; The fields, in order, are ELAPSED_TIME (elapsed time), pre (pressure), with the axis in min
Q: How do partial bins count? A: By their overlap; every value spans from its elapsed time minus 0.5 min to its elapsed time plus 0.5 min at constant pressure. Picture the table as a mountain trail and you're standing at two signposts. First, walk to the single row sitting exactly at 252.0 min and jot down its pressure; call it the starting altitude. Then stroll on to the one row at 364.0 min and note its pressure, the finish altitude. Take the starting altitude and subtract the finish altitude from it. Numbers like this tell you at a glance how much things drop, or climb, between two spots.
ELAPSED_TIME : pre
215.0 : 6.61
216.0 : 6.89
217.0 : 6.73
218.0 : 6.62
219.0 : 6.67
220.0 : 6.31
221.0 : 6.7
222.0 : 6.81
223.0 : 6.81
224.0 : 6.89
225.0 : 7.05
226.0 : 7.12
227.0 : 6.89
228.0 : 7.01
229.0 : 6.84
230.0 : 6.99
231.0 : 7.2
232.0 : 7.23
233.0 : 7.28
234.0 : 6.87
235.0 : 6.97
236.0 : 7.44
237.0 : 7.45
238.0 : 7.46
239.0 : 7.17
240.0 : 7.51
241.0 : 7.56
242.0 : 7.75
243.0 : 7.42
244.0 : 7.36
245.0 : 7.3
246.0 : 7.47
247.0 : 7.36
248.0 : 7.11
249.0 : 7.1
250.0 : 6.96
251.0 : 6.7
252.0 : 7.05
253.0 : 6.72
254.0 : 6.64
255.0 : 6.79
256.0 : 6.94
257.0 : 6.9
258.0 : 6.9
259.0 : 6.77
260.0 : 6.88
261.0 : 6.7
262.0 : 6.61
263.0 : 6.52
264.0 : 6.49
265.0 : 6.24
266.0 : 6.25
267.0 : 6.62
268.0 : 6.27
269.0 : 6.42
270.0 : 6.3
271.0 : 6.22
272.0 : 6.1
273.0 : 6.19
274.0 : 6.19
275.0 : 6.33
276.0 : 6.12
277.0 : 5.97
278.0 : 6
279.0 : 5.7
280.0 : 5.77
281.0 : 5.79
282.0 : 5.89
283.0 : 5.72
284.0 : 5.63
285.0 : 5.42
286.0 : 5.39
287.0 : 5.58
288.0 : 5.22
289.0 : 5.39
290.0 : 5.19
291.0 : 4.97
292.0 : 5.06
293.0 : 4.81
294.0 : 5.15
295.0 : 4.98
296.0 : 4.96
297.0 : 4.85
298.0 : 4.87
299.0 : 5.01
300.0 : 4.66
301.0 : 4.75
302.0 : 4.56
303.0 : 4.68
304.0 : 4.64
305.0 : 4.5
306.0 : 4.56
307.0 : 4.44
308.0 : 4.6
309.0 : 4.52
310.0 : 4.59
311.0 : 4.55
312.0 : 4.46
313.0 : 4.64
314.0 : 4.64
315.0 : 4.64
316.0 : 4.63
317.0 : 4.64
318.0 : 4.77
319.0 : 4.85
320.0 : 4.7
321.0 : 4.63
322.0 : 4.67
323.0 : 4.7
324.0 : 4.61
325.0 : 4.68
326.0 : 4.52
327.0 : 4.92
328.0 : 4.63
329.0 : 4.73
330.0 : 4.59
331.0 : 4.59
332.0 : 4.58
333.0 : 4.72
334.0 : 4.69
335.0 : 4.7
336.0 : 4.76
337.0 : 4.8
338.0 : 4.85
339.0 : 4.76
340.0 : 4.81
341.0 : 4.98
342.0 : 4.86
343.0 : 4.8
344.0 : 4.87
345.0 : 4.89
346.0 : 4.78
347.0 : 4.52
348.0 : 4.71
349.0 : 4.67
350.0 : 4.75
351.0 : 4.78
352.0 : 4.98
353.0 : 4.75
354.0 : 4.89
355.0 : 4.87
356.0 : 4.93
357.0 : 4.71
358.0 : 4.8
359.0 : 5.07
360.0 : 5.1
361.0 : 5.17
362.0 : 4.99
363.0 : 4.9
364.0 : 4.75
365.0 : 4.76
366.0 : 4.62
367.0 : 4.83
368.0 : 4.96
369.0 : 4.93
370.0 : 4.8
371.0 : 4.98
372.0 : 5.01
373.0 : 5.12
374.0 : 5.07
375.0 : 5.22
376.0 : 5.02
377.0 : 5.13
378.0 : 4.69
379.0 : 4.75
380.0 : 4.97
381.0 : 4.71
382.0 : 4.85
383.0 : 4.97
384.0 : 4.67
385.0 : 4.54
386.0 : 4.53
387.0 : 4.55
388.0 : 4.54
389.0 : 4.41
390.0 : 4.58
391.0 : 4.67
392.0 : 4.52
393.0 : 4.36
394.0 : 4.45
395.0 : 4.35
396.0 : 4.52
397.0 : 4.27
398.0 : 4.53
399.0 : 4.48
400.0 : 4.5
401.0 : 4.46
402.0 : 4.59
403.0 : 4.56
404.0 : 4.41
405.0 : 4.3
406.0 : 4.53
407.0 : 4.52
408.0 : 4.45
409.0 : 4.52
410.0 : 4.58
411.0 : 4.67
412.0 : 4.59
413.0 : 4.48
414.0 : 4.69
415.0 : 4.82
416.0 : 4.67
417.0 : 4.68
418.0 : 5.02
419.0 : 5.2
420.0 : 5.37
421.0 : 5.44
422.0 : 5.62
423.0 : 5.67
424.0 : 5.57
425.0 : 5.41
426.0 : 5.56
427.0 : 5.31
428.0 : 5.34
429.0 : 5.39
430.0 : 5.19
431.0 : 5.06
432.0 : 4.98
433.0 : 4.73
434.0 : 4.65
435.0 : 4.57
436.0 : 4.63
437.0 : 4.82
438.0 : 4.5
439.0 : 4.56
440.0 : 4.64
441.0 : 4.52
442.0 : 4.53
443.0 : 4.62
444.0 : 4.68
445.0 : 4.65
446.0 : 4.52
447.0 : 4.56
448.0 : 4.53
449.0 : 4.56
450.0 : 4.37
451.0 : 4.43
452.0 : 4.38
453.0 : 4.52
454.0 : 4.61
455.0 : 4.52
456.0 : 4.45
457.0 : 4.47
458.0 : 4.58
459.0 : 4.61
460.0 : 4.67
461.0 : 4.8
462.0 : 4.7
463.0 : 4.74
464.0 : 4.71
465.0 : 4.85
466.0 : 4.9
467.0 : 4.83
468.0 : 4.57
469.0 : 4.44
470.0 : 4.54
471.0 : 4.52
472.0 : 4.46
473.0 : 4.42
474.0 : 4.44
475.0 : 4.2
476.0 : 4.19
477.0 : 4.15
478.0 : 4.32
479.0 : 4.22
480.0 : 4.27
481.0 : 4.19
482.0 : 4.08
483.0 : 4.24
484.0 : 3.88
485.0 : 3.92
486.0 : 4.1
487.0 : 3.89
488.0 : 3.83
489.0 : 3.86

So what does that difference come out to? 2.3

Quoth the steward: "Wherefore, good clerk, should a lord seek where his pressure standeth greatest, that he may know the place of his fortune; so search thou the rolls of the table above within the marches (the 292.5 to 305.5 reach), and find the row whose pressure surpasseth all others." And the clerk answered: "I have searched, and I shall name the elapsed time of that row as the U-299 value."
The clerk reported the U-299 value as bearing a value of 294.0 min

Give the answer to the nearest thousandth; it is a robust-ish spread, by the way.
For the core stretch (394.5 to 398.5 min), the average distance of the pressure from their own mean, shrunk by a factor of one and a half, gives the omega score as 0.072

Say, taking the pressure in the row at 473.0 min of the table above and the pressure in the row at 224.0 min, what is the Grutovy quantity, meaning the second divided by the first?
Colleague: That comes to 1.56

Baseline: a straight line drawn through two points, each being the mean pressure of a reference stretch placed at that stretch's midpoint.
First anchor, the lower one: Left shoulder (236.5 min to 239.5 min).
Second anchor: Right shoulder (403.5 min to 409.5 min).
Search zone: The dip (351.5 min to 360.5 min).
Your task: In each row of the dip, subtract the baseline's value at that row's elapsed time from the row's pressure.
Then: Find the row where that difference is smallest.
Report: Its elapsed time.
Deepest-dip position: 353.0 min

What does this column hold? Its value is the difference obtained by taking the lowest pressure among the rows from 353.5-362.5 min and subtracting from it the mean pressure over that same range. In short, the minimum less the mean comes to -0.2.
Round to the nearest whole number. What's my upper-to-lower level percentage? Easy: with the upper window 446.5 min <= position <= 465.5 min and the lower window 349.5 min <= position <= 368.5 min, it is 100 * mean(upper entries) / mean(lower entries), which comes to 94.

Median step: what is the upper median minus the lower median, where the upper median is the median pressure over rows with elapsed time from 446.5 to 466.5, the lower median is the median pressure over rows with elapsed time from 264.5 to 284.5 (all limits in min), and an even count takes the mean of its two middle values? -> -1.6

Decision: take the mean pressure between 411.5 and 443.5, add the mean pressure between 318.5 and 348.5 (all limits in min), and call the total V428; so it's 9.7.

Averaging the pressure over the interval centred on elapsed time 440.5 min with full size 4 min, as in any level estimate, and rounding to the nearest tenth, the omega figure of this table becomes 4.6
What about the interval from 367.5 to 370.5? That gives 4.9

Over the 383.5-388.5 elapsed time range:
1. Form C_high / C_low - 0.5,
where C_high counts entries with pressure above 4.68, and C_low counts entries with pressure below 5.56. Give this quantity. -0.5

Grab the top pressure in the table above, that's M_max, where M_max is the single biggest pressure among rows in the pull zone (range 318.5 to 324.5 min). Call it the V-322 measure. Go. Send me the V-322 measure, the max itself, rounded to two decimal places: 4.85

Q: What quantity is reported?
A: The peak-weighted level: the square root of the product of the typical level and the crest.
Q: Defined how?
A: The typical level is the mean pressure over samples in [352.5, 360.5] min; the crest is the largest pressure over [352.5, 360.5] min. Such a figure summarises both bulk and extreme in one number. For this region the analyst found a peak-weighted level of 4.99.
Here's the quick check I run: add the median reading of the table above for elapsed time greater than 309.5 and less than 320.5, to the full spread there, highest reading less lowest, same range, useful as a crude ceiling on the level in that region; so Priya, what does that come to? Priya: 5.03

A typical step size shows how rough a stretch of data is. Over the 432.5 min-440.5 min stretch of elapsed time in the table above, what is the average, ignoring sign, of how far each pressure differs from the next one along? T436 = 0.124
